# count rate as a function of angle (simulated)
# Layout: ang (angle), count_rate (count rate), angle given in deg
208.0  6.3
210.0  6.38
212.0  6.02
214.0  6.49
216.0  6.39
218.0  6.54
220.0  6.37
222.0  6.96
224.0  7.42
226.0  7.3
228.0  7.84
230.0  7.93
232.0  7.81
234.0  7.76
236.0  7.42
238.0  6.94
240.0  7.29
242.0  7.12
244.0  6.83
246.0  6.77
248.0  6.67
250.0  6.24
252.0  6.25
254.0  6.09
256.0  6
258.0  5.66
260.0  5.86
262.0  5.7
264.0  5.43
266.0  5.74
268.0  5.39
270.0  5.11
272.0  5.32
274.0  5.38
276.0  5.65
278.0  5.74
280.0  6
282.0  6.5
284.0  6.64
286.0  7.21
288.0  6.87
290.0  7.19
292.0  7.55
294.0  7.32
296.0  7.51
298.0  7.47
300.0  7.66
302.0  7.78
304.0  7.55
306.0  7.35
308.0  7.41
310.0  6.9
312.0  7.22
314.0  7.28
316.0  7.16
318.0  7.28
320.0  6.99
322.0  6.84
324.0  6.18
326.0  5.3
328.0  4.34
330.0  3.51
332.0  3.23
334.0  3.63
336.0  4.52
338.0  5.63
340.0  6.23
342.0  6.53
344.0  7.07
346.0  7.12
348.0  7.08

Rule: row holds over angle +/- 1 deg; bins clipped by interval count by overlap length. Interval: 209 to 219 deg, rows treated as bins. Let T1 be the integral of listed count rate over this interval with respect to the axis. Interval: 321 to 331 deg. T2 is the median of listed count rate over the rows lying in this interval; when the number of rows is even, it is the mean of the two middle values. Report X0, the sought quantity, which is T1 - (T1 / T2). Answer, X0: 52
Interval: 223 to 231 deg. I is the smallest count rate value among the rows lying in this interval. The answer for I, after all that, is 7.3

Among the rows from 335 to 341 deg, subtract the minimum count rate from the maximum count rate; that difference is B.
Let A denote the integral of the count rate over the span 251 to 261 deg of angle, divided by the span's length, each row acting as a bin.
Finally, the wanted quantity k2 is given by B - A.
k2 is -4.3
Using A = 6.0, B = 1.7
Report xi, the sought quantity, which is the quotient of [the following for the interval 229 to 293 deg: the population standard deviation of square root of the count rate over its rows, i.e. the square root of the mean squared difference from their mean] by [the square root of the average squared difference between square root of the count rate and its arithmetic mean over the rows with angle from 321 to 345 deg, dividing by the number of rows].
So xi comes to 0.5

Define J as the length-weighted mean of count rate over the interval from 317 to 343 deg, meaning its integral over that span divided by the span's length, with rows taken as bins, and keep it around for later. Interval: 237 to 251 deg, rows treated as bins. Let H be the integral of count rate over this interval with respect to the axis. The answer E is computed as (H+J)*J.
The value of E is 546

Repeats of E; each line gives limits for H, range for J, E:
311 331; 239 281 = 783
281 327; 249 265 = 1961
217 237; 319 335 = 759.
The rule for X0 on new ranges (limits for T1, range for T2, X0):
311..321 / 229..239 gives 63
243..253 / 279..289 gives 56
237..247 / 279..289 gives 59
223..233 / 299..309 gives 66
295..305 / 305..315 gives 66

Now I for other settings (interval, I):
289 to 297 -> 7.19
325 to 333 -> 3.23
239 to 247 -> 6.77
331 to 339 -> 3.23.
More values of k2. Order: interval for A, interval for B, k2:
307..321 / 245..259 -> -6.1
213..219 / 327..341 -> -3.5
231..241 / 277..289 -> -6.0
